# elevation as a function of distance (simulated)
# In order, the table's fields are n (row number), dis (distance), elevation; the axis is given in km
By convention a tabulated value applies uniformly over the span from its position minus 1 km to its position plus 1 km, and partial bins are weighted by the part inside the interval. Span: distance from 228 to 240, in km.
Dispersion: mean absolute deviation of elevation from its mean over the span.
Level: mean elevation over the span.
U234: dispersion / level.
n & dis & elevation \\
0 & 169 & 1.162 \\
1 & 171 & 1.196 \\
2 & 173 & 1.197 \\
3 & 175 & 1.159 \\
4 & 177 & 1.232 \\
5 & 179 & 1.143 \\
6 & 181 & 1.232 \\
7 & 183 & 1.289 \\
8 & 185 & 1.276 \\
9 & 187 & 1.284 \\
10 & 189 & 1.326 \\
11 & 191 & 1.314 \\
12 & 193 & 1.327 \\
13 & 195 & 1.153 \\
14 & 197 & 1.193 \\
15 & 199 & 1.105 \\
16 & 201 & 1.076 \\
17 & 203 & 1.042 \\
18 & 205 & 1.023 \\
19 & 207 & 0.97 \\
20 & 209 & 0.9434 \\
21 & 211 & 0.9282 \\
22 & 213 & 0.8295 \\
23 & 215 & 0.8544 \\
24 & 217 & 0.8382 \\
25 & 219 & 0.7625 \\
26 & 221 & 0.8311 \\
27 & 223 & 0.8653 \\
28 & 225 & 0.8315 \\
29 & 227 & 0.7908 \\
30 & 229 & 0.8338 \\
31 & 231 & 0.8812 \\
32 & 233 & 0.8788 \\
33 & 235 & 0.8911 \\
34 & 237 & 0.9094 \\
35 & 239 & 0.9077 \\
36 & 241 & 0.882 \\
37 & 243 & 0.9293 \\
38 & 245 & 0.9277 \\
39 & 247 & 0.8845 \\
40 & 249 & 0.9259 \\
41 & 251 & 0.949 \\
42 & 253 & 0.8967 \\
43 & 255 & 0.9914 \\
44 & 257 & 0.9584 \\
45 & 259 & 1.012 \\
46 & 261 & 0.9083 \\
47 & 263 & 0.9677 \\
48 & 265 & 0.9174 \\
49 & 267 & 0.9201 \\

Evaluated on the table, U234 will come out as 0.022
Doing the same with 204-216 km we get 0.060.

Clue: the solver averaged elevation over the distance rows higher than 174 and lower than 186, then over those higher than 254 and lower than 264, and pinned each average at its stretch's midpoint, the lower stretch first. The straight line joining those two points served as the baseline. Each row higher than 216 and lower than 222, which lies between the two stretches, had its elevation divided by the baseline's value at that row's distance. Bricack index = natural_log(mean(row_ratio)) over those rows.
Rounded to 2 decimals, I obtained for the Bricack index -0.30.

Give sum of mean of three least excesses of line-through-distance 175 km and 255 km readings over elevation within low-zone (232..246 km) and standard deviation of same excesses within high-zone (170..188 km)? 0.16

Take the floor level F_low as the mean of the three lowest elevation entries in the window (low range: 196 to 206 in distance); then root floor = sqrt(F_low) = 1.02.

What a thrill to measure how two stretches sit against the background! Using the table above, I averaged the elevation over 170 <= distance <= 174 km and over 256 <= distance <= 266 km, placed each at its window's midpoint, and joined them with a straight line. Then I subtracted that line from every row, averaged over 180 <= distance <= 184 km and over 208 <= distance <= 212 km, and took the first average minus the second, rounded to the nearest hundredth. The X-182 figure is 0.25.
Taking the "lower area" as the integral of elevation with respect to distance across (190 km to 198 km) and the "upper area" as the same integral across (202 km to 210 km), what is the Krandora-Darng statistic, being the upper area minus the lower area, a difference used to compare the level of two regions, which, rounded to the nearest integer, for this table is -2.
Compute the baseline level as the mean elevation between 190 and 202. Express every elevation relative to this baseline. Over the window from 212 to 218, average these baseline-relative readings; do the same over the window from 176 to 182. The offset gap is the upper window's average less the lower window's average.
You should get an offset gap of -0.36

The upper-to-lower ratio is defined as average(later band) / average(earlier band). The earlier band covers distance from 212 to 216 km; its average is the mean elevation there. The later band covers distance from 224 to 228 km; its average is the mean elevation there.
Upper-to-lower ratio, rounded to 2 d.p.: 0.96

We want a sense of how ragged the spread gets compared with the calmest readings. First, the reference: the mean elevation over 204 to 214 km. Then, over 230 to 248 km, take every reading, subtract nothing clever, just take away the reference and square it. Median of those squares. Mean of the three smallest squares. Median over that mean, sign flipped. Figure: -6.3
